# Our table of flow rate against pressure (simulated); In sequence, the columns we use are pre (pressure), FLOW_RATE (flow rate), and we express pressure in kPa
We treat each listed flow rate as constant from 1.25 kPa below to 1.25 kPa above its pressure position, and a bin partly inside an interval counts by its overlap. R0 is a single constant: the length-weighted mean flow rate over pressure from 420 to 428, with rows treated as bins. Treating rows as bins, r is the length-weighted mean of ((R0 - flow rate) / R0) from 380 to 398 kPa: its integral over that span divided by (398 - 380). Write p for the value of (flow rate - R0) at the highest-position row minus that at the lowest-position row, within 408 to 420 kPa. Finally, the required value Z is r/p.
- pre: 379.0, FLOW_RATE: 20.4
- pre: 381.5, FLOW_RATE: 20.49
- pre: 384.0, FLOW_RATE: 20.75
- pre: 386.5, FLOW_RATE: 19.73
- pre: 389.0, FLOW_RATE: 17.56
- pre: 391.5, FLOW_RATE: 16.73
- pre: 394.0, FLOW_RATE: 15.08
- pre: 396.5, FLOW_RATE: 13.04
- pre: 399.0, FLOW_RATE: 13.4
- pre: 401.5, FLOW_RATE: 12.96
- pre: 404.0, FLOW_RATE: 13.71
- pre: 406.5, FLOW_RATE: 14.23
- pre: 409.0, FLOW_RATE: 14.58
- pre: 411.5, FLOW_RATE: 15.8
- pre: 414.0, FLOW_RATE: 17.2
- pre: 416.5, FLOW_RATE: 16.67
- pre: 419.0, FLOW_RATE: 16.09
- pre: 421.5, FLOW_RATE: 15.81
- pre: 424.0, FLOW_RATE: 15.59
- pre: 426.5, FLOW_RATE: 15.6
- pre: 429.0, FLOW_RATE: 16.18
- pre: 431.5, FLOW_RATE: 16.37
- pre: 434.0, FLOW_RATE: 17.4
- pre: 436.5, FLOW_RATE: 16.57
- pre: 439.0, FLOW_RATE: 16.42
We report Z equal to -0.081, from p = 1.5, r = -0.12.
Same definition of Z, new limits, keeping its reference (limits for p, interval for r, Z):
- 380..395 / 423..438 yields 0.007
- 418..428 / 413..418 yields 0.154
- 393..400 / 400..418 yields -0.026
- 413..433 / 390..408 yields -0.114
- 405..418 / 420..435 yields -0.012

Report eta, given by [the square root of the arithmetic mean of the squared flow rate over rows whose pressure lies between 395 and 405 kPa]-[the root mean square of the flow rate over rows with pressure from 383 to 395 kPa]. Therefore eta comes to -4.8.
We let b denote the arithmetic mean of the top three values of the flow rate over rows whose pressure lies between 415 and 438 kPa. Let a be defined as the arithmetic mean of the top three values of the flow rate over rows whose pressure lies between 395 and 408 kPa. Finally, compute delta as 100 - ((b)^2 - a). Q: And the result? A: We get -171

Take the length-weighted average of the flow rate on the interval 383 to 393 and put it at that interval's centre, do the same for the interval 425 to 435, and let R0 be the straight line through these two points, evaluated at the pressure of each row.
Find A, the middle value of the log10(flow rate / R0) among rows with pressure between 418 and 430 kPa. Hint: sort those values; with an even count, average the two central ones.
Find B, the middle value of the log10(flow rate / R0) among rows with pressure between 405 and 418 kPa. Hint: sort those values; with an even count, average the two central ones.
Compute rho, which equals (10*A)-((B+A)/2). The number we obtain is -0.22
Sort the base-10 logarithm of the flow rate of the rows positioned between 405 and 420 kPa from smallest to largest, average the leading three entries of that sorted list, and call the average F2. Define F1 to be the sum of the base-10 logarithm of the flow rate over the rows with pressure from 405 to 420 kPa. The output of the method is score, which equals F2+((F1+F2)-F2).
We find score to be 8.4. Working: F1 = 7.2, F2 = 1.17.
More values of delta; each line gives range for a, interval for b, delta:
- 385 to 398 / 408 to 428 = -159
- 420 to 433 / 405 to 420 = -161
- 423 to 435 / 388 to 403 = -154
